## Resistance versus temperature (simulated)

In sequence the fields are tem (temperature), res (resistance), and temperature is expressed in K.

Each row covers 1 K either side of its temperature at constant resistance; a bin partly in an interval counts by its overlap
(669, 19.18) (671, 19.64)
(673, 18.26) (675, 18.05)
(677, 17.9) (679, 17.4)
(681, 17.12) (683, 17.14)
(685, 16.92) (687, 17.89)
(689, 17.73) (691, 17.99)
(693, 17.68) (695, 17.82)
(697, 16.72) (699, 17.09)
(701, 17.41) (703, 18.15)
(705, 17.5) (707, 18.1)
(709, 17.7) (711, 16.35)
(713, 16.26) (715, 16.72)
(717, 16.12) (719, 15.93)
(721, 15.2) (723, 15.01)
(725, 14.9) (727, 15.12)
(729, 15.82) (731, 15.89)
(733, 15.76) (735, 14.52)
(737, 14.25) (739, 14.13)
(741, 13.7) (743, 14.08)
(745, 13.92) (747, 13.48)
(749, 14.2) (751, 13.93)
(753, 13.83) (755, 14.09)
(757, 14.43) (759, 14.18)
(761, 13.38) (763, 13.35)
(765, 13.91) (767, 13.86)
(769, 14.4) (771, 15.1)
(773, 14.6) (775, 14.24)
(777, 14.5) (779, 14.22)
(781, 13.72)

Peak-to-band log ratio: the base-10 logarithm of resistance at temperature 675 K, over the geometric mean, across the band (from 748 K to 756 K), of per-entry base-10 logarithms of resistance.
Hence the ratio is 1.10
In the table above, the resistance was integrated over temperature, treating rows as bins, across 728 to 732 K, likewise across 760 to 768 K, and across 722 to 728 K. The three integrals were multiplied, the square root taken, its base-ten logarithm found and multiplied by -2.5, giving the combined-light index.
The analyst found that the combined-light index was -7.24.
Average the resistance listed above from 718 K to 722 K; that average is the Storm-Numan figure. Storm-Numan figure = 15.6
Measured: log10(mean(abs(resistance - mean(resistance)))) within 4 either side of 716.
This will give -0.63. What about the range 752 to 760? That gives -0.76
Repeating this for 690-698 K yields -0.38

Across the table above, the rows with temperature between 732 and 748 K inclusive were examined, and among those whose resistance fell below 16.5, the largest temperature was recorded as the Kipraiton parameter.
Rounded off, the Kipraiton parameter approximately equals 747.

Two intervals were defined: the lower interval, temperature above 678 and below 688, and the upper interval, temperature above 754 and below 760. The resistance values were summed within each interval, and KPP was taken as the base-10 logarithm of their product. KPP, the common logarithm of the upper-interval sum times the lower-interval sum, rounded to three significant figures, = 3.57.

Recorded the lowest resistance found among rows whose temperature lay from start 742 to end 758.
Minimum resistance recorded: 13.48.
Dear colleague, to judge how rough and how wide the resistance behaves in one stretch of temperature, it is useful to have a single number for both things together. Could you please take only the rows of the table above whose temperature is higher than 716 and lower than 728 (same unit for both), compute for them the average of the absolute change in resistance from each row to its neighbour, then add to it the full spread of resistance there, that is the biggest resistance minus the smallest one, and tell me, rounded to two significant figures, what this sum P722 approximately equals 1.5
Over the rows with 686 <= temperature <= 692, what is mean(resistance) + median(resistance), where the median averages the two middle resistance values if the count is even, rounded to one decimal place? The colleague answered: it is 35.8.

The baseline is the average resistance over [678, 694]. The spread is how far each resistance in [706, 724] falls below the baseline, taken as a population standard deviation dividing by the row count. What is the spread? 1.0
